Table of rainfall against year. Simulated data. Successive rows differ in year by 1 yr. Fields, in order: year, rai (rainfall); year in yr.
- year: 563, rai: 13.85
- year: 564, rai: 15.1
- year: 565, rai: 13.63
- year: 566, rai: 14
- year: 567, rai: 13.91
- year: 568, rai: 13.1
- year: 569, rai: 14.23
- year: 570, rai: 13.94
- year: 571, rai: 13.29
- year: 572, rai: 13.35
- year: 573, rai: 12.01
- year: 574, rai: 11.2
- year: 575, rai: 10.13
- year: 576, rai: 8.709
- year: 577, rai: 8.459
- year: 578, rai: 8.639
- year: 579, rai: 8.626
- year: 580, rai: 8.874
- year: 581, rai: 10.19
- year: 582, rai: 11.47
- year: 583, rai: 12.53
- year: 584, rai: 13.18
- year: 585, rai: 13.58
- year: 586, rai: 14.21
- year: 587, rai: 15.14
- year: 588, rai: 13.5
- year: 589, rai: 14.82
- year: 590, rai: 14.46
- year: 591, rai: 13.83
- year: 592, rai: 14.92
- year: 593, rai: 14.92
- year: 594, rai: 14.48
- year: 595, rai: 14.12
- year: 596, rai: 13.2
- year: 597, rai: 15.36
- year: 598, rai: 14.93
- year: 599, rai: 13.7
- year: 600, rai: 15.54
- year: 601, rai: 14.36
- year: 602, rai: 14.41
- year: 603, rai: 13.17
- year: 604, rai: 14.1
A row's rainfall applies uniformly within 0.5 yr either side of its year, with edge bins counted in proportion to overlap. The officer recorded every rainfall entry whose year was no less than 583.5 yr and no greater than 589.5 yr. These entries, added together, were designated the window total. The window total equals 84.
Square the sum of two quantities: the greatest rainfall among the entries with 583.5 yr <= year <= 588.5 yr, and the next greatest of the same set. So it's 861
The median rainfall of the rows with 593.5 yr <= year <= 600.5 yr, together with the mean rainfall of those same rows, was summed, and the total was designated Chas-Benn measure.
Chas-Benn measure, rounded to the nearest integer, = 29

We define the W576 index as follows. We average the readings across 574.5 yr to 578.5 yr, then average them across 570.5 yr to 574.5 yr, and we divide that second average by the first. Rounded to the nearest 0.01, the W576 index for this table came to 1.39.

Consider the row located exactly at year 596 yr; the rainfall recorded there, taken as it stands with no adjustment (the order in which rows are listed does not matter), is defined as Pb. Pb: 13.2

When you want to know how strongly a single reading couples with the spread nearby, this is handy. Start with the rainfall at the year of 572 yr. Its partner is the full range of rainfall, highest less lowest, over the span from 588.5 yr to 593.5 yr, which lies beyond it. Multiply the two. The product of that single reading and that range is 15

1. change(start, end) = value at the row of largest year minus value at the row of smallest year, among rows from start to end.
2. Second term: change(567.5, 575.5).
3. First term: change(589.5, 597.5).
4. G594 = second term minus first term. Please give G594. -3.9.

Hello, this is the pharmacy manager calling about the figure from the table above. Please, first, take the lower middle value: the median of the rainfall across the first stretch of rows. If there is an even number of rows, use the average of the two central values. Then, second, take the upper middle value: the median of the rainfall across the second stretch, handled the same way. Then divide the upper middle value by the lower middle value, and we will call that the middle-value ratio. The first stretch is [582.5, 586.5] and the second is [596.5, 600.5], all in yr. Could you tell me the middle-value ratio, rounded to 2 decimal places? 1.13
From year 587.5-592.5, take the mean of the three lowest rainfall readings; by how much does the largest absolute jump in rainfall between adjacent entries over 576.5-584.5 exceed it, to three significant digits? -12.6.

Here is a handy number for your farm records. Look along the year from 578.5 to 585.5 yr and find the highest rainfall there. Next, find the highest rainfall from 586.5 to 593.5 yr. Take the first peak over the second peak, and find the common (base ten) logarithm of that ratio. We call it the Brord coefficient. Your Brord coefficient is -0.05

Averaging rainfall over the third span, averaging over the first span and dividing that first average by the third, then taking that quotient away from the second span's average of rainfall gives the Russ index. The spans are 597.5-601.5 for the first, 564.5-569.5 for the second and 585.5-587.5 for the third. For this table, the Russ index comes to 12.8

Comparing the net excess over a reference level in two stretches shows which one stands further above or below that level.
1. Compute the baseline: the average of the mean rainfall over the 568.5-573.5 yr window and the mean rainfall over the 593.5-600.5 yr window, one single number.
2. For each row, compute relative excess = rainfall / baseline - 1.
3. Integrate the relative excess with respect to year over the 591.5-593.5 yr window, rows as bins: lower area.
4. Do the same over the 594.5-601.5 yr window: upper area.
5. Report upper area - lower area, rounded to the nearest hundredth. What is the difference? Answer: 0.13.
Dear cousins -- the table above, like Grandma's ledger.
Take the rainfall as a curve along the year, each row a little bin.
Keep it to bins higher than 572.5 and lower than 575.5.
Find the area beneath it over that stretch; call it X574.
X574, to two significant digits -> 33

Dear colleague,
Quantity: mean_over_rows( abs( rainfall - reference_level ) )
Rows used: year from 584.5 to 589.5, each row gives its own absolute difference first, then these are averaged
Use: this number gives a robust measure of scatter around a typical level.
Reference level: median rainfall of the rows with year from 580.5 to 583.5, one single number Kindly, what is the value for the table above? 2.78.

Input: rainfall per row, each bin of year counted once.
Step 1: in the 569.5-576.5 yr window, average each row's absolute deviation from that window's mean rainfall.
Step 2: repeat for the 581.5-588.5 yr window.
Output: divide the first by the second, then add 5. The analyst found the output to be 6.8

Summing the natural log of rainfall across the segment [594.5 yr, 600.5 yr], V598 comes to 16.0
